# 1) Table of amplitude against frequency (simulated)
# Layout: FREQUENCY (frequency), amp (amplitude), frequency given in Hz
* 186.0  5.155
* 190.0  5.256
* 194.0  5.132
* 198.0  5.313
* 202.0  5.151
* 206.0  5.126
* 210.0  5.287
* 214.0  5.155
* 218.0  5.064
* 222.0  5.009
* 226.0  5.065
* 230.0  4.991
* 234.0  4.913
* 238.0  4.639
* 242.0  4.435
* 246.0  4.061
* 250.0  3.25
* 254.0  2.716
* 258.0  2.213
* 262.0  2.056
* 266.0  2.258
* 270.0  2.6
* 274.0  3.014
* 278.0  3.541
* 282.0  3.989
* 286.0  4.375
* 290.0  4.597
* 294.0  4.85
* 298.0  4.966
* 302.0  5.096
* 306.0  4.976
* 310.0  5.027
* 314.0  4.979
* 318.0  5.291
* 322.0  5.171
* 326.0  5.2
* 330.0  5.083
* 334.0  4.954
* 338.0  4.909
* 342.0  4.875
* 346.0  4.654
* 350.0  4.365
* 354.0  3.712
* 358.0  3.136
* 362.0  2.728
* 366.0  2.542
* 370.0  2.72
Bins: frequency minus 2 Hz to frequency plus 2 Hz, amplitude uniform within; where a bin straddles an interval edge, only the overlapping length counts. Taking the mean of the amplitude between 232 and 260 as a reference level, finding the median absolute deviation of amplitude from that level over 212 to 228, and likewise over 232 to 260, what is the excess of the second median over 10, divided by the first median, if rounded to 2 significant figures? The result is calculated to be -6.9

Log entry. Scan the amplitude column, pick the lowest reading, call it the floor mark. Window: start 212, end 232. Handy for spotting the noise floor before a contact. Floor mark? 4.991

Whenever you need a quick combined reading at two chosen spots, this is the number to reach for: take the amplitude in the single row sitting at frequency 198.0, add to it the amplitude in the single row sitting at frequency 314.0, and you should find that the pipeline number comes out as 10.3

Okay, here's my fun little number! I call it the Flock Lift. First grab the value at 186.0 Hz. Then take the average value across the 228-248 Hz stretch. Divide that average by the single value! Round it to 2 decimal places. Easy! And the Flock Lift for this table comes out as 0.89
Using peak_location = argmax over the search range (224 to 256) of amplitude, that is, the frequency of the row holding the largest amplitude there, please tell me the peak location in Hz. 226.0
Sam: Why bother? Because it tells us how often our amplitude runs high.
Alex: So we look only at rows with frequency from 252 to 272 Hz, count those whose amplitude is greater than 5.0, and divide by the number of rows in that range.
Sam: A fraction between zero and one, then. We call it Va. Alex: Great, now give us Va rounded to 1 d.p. 0.0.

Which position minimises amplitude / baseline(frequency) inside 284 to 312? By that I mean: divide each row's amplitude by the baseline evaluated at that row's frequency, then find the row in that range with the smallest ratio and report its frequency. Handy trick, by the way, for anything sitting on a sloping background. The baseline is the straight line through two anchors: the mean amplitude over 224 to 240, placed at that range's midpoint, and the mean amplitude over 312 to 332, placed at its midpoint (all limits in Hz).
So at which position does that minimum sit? 286.0 Hz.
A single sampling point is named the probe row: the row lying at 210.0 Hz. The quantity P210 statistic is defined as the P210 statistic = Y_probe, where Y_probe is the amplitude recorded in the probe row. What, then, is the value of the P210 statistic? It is 5.287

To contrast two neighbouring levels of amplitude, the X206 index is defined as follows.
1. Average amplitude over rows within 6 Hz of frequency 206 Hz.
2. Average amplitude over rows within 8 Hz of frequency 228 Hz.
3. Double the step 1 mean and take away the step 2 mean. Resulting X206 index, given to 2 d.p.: 5.38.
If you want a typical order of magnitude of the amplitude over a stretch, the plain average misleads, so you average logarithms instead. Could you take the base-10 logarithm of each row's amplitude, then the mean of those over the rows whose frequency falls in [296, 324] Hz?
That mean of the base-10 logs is 0.705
